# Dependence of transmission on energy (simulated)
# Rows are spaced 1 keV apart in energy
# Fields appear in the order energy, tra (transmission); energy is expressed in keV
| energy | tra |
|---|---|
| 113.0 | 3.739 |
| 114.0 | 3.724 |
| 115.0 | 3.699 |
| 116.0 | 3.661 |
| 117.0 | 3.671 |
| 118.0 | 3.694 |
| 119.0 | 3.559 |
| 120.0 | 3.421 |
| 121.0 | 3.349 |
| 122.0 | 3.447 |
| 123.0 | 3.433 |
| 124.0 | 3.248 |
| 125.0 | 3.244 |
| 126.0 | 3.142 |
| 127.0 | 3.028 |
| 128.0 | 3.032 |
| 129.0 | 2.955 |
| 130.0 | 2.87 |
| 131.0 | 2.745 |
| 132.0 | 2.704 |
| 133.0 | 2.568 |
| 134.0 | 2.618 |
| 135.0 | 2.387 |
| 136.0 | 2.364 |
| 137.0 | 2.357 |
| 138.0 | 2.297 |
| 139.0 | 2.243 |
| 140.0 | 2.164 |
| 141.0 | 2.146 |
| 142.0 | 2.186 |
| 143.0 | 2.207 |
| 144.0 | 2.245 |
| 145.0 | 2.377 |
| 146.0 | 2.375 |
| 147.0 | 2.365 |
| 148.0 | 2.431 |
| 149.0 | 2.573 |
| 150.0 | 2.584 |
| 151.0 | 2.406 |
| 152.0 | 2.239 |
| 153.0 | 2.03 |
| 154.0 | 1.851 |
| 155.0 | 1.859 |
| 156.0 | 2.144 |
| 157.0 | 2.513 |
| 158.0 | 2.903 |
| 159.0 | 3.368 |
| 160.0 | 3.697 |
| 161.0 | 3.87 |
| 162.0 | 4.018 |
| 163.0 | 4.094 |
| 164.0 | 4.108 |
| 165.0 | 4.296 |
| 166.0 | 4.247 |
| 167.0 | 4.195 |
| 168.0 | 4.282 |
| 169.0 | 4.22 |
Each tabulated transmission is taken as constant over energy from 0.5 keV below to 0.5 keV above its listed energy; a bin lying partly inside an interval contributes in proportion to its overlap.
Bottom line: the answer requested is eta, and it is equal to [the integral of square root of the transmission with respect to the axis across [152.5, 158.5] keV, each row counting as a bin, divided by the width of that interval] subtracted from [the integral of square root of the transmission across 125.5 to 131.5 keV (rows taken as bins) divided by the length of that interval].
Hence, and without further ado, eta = 0.24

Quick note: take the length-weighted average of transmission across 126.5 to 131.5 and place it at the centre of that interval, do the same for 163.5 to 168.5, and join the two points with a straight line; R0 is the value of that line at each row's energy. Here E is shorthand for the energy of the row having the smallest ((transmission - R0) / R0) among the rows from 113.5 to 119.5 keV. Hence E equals 119.0 keV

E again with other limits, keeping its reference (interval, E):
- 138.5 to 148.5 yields 141.0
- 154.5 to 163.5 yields 155.0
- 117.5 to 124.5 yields 124.0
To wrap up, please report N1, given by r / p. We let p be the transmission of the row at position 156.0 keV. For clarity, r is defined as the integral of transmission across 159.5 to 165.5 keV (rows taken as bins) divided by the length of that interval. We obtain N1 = 1.87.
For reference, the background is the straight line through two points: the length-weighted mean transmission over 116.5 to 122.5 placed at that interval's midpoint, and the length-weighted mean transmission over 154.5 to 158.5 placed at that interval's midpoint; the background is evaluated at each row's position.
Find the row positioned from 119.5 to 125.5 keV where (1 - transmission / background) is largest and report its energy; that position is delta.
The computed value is 124.0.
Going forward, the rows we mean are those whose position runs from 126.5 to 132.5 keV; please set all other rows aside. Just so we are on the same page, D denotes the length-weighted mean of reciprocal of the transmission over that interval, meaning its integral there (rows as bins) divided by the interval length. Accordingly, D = 0.347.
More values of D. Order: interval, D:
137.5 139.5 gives 0.441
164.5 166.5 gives 0.234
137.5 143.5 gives 0.453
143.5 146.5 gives 0.429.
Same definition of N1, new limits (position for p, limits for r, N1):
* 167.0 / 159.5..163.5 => 0.93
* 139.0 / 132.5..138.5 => 1.08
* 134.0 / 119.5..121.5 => 1.29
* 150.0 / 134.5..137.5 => 0.92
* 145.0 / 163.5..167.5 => 1.77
